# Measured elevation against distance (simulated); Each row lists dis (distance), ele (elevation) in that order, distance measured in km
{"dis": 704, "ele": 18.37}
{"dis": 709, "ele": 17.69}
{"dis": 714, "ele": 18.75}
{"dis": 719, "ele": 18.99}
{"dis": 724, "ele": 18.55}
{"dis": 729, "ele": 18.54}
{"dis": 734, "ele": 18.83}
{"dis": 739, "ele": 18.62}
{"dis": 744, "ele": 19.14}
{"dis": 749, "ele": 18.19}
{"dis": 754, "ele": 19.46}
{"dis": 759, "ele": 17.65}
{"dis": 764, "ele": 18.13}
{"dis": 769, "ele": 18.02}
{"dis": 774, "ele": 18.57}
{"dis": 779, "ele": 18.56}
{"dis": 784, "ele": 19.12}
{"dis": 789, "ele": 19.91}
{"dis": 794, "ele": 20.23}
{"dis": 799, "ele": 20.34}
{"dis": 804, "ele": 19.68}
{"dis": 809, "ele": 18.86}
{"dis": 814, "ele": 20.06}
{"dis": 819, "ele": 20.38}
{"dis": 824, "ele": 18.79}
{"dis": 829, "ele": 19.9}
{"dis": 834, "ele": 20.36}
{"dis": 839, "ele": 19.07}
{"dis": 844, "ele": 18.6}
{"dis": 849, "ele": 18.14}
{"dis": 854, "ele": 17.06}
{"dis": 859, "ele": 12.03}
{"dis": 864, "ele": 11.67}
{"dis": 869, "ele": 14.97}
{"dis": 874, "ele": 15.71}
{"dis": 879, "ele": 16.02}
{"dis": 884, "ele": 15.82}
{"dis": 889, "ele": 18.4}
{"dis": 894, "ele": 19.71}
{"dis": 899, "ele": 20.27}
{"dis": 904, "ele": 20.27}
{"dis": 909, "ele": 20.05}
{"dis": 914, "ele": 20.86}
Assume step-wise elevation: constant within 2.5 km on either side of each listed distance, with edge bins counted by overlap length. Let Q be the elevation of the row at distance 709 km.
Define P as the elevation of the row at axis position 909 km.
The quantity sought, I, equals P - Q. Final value 2.4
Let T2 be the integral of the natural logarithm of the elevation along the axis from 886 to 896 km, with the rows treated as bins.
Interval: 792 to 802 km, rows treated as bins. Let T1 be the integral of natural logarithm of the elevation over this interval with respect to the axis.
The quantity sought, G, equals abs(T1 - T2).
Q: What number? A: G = 0.73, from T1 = 30.1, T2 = 29.4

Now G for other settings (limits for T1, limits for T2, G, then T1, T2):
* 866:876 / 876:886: 0.52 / 27.2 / 27.7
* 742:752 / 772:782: 0.04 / 29.3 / 29.2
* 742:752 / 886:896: 0.09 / 29.3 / 29.4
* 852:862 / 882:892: 2.05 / 26.4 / 28.5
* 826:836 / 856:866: 5.07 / 30.0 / 24.9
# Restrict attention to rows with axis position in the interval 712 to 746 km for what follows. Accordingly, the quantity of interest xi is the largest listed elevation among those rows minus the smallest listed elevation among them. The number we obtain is 0.6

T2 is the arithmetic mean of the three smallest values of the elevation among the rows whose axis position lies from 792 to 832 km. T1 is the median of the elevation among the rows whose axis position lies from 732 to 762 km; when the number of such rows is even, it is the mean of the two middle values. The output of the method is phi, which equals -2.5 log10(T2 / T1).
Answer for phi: -0.02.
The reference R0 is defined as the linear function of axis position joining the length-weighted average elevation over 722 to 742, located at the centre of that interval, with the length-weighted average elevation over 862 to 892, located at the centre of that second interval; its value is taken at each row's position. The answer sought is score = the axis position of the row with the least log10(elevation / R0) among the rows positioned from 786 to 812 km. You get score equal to 809 km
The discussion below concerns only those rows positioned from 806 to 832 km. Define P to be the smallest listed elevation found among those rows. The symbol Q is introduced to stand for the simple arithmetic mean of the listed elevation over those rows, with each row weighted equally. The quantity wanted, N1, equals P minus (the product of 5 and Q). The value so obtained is -79.2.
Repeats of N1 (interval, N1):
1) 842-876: -65.6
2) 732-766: -75.2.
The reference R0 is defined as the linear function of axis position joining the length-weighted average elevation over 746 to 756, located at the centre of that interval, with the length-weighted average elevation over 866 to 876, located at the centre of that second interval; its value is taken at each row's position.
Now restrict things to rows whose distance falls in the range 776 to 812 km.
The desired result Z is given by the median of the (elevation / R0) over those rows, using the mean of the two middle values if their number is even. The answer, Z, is 1.13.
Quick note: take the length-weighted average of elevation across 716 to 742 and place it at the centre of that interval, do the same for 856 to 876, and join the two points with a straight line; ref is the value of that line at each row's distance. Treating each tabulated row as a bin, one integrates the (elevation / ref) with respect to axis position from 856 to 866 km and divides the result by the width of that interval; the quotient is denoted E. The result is 0.88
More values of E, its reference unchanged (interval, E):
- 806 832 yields 1.28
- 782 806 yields 1.22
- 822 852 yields 1.30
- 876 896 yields 1.35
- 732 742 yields 1.02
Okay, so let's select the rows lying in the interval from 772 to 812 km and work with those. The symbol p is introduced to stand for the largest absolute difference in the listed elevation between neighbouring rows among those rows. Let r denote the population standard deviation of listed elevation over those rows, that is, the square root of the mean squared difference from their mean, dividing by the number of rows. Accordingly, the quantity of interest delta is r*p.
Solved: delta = 0.6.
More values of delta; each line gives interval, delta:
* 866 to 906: 5.4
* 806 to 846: 1.1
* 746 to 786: 1.0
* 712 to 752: 0.3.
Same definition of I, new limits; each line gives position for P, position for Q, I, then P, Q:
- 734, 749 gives 0.6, 18.83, 18.19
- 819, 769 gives 2.4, 20.38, 18.02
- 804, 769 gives 1.7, 19.68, 18.02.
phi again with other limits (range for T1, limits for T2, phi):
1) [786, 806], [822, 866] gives 0.42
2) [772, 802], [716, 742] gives 0.05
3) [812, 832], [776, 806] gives 0.05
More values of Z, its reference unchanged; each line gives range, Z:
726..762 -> 0.97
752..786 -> 1.03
